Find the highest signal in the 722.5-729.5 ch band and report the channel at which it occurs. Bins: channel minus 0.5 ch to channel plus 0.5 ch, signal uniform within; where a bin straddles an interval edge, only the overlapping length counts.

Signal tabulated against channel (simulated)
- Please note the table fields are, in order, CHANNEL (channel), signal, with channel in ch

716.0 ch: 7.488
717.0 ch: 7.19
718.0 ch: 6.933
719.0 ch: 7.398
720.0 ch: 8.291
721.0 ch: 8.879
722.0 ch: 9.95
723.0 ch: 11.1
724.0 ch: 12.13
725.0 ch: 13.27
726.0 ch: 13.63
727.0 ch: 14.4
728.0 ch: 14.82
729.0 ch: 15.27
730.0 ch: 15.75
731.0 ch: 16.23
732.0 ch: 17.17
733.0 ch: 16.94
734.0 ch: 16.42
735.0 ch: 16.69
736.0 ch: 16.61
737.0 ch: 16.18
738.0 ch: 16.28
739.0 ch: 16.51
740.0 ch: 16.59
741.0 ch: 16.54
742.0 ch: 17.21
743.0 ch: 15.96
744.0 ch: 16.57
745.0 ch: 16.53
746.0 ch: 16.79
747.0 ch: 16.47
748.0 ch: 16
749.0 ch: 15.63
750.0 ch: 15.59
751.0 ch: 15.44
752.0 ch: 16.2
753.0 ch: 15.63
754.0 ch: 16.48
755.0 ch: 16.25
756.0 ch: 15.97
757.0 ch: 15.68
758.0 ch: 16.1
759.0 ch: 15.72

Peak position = 729.0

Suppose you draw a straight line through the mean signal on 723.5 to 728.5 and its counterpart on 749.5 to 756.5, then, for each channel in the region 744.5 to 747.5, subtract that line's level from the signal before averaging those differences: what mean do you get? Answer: 1.3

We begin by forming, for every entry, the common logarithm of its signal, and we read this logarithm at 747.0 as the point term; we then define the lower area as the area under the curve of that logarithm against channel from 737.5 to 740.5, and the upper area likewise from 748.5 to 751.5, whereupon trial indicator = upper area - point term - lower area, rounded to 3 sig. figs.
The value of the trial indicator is -1.29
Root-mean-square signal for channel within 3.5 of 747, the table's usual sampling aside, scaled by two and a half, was 40.6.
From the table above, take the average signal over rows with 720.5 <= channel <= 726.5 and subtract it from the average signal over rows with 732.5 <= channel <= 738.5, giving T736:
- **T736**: 5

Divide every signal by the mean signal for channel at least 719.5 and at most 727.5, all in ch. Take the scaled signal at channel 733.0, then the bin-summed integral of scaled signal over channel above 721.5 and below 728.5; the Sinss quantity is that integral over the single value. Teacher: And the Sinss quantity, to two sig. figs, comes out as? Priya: 5.3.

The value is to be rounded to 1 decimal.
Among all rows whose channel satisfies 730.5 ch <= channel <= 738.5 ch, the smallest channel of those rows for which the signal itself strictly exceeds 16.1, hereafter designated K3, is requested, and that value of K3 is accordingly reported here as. 731.0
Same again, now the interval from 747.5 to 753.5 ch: 752.0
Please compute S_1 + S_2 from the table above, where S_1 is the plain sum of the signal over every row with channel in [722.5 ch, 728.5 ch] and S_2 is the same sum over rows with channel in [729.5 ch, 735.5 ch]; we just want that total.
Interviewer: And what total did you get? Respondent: 179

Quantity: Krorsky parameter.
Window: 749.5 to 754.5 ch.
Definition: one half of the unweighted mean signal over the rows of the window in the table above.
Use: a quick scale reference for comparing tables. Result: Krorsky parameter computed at 7.9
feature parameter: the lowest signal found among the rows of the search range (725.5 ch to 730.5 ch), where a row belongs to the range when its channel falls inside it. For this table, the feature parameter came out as 13.63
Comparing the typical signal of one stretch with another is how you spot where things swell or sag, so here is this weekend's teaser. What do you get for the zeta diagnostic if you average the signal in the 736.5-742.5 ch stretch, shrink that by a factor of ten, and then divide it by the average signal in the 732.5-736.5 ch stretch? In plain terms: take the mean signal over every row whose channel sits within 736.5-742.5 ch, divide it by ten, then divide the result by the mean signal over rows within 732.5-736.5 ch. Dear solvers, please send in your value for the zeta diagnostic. 0.10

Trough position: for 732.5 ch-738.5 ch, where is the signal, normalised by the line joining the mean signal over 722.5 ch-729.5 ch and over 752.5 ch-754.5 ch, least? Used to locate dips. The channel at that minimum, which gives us 738.0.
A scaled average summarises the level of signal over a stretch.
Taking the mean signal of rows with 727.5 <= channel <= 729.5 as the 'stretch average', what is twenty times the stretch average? 301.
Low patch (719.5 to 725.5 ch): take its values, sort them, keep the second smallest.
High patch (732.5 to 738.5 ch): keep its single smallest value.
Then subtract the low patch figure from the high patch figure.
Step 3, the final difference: 7.3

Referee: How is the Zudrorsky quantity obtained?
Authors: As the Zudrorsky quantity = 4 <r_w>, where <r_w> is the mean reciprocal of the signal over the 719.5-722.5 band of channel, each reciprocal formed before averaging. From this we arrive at 0.445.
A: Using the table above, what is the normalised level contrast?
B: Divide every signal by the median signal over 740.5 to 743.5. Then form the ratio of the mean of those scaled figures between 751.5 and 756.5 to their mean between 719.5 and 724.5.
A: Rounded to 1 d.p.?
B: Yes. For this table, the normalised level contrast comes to 1.6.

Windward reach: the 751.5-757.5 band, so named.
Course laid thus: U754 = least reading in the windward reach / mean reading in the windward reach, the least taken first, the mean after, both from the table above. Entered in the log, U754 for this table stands 0.975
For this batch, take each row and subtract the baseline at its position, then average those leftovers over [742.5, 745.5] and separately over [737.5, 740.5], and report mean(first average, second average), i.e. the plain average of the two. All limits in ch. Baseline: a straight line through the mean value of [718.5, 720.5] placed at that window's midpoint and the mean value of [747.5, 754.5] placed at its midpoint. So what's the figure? 2.97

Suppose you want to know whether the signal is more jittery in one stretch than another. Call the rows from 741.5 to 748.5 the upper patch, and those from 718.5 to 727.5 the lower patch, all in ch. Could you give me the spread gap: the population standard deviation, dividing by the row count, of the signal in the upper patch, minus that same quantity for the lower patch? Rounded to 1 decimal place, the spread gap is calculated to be -2.0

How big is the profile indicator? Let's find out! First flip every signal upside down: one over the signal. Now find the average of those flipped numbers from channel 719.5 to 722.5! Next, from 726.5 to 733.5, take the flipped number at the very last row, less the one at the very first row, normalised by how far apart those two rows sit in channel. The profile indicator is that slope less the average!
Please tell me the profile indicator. -0.11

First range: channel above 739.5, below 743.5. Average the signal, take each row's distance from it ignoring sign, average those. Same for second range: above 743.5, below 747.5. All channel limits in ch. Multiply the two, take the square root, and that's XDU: 0.180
